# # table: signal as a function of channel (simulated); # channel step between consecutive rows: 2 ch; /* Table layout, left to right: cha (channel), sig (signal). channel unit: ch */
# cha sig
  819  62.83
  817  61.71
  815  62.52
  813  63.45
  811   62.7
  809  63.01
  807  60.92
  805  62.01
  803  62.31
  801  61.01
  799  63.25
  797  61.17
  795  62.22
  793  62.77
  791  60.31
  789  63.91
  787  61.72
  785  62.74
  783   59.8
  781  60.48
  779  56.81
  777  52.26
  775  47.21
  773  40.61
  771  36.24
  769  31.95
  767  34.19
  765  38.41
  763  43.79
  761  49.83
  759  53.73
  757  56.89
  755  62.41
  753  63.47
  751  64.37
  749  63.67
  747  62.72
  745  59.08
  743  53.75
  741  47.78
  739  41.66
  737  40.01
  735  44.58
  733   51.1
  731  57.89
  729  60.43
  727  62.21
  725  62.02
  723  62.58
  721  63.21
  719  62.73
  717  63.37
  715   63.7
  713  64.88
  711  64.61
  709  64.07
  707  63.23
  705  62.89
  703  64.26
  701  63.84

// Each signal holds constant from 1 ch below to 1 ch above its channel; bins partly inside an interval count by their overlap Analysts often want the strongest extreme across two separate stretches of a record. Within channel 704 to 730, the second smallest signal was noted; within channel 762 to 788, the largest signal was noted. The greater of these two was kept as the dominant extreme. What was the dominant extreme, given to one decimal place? 62.7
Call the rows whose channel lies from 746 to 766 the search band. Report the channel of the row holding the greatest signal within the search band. 751 ch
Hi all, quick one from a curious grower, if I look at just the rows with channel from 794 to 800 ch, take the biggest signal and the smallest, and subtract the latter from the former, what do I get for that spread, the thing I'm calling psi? 2.1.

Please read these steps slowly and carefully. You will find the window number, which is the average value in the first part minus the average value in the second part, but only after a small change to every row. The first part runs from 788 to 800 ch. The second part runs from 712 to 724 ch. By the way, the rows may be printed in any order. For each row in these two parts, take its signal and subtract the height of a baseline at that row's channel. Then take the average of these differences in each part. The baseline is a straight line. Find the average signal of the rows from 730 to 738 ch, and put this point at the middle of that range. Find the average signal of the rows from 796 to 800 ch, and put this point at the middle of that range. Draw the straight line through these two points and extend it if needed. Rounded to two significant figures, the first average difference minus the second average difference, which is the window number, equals -18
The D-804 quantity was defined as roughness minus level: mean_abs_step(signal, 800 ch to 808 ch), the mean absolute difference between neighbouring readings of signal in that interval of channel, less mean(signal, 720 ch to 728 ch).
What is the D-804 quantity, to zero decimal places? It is -62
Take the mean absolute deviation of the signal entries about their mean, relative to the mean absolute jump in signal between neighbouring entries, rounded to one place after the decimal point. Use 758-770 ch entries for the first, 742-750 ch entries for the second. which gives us 2.2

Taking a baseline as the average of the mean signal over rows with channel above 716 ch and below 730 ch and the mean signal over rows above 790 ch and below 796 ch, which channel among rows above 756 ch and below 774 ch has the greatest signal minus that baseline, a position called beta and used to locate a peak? 757 ch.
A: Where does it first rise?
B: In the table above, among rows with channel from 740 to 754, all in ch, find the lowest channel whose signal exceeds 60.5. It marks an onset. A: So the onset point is 747 ch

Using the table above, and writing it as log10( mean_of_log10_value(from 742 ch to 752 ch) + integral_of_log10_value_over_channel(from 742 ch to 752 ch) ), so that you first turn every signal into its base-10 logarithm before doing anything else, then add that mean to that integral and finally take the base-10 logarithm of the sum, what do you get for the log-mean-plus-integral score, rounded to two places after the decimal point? 1.29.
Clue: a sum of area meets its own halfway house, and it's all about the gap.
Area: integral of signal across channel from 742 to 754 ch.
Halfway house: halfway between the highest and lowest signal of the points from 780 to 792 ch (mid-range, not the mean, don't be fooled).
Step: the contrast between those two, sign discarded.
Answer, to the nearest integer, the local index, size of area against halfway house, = 672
